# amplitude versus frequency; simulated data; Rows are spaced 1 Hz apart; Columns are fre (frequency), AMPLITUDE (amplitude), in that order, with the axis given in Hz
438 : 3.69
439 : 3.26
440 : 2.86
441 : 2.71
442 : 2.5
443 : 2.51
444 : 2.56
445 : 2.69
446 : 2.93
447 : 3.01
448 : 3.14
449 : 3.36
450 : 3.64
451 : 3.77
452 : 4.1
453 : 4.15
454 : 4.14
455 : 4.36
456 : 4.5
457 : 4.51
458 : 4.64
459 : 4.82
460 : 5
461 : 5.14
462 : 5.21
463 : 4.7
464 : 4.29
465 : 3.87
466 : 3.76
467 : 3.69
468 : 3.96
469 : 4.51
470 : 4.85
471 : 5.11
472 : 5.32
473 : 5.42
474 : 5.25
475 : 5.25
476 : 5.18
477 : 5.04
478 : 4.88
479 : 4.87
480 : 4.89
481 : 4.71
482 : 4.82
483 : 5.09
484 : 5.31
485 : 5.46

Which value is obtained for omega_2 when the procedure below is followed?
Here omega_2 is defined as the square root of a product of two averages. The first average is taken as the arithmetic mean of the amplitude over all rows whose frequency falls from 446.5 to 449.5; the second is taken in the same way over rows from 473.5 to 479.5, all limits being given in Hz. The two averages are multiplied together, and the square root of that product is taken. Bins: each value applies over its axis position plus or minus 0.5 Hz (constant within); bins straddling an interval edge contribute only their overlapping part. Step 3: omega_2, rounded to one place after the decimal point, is 4.0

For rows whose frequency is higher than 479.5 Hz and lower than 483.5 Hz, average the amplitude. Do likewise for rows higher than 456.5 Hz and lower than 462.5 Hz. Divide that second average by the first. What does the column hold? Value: 1.0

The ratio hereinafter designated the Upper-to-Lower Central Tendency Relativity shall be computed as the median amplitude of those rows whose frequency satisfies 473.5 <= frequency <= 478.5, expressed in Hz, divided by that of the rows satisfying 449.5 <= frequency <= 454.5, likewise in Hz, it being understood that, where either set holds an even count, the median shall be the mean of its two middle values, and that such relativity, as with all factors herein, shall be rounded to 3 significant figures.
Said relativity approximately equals 1.26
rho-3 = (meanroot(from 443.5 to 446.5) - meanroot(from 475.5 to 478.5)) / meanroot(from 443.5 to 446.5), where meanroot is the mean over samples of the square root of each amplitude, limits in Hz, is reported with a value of -0.36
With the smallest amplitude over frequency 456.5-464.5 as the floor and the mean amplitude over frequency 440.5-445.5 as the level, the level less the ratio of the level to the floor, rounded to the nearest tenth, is 2.0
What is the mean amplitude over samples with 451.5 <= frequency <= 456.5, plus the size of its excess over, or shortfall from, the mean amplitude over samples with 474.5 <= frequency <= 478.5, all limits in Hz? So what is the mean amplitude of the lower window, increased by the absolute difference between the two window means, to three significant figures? 5.09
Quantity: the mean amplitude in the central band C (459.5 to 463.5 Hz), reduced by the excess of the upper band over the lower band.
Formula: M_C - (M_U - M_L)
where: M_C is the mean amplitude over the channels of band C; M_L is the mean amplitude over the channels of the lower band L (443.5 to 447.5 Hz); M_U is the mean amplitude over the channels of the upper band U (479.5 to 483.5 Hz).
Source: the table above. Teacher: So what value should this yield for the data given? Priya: 2.9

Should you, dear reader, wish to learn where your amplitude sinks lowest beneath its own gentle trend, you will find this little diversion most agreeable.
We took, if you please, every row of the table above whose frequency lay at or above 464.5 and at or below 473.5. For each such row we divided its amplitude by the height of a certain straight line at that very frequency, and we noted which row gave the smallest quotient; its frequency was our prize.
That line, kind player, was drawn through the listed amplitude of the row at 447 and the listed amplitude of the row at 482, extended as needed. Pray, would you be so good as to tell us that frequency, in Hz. 467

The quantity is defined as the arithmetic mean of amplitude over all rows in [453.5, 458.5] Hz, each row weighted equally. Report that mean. 4.43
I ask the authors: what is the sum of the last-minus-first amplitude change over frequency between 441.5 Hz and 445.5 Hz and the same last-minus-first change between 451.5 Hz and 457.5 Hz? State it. 0.6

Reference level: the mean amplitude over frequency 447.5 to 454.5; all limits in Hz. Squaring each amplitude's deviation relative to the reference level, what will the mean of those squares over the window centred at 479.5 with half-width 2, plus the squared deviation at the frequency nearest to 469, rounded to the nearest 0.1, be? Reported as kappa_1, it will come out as 1.7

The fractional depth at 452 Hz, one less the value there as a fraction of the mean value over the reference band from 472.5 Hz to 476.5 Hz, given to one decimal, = 0.2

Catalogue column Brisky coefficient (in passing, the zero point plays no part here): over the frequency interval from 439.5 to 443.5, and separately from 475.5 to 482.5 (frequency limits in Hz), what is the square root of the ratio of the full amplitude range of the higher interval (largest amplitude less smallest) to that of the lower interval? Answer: 1.1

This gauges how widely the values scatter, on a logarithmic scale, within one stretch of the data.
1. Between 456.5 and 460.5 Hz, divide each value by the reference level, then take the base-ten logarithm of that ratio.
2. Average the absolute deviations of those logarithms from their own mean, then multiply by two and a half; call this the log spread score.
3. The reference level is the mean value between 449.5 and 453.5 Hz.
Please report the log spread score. 0.038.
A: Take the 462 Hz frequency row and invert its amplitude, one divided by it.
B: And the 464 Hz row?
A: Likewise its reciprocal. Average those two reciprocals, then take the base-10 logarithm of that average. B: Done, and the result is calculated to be -0.67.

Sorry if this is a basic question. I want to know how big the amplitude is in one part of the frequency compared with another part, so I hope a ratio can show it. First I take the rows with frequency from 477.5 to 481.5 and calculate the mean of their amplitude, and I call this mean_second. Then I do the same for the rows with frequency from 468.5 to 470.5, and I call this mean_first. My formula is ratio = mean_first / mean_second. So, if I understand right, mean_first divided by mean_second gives 0.97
